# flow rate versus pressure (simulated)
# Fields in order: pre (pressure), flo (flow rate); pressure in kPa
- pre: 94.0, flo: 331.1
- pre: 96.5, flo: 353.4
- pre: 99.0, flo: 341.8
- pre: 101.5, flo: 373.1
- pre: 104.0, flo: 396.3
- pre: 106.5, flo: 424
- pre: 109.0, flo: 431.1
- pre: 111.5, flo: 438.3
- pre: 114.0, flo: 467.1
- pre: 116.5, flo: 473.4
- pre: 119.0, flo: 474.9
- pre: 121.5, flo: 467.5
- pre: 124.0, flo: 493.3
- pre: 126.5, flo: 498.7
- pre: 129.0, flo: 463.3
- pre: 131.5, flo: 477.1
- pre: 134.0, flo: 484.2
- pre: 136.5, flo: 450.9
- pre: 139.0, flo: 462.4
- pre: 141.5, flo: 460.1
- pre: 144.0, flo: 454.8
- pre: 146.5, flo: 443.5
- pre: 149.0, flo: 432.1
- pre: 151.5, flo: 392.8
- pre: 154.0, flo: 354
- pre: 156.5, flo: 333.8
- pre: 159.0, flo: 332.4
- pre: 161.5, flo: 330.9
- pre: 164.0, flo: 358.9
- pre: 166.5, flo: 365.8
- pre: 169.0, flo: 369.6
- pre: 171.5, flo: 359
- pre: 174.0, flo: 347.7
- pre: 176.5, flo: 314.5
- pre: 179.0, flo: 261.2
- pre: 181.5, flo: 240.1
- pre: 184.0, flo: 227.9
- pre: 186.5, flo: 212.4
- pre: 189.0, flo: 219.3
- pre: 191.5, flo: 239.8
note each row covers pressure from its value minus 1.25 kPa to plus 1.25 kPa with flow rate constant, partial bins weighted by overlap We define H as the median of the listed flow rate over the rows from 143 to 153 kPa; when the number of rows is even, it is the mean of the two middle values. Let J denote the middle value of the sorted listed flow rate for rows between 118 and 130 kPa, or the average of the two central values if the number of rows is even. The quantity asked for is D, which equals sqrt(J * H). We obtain 456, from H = 438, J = 475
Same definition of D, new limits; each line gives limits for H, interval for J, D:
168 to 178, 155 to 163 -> 343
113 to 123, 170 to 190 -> 343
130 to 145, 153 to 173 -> 405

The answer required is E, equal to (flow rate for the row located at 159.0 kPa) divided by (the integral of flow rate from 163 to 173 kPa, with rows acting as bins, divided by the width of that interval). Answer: 0.9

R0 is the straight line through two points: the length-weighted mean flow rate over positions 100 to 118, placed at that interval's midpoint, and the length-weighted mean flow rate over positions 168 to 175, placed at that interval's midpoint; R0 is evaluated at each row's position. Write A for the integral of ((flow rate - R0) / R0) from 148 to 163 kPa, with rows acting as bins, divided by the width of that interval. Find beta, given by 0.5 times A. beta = -0.021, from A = -0.04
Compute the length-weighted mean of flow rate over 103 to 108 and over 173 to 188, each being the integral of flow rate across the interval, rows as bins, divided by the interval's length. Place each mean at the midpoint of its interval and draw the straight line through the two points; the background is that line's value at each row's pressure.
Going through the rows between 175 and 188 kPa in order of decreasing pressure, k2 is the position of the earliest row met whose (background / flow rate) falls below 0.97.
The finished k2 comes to 176.5 kPa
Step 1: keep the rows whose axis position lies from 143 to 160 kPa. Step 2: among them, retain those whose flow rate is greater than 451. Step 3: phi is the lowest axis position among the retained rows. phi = 144.0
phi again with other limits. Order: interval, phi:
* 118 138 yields 119.0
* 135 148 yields 139.0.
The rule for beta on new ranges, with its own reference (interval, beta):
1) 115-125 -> 0.073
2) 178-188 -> -0.161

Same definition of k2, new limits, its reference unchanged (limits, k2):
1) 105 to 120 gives 119.0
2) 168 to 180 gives 176.5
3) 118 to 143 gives 141.5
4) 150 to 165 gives 164.0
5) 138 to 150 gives 149.0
